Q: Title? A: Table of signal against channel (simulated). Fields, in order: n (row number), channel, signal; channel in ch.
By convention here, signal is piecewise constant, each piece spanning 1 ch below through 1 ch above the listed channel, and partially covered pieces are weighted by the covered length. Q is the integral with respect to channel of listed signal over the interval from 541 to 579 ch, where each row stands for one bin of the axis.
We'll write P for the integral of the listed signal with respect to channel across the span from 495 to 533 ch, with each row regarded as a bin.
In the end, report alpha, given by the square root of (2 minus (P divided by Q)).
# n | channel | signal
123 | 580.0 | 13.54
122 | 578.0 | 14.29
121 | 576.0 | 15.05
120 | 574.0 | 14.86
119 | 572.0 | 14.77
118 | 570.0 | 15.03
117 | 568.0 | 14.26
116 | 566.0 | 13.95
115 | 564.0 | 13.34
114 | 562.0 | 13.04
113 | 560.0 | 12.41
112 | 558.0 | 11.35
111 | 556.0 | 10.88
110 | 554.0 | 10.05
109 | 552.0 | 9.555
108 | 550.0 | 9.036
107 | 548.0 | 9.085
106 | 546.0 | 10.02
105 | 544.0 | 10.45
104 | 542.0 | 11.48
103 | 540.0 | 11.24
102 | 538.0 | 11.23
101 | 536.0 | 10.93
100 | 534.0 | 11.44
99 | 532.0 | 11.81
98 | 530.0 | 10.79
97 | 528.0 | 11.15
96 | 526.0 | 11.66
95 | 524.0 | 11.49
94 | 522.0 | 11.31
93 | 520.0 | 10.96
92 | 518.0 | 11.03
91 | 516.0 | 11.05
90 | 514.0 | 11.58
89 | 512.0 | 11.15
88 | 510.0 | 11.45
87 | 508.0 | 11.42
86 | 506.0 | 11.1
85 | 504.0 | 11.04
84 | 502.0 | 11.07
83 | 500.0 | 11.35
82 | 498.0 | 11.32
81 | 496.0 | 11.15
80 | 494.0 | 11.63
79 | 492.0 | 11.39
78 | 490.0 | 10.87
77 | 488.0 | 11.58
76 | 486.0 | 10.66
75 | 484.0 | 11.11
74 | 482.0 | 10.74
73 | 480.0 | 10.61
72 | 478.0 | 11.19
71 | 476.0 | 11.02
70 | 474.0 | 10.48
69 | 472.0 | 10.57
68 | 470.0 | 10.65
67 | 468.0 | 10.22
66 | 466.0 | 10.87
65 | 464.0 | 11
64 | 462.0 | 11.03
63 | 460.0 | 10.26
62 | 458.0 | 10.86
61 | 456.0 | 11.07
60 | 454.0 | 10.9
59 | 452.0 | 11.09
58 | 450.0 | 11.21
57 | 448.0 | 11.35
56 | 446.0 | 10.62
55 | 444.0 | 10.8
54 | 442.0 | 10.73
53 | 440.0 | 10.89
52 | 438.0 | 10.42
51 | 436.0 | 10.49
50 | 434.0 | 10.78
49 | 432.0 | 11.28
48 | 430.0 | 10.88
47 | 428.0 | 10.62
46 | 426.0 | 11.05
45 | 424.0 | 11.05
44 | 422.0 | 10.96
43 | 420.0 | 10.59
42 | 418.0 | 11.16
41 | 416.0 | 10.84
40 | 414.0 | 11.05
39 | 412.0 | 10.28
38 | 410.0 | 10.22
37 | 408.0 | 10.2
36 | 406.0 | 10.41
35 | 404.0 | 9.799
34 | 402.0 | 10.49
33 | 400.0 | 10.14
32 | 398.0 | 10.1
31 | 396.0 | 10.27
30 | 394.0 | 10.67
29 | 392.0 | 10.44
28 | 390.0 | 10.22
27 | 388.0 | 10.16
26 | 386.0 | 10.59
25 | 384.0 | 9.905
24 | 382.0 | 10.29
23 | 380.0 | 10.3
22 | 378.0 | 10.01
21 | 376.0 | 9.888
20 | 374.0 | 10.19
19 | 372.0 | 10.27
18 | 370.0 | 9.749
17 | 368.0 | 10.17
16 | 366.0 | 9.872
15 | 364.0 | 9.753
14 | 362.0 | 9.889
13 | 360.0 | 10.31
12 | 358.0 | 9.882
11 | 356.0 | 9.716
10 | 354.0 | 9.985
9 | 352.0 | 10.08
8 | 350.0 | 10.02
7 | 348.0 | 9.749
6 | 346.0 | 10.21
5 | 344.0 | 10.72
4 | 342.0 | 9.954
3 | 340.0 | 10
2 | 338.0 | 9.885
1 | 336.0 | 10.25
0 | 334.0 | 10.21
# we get 1.04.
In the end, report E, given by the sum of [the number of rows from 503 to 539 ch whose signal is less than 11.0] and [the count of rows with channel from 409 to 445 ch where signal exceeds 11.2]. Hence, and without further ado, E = 4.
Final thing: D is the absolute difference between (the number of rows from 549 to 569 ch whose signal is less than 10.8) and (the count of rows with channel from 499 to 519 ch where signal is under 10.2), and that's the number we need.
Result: 3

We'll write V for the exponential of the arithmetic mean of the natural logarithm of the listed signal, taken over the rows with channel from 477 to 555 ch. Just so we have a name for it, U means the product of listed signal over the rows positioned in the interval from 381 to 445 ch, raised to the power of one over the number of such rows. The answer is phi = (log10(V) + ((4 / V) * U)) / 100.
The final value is 0.049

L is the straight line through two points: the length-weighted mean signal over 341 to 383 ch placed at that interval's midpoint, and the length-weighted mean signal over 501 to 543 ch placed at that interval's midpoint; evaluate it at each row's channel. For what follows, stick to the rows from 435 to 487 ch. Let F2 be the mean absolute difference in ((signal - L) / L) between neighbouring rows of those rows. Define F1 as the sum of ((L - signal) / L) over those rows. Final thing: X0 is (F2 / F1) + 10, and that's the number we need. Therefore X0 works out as 8.4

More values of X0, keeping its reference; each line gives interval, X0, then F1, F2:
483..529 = 9.9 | -0.2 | 0.0277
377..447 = 9.9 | -0.4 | 0.0282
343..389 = 14.0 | 0.0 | 0.0294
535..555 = 10.0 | 1.0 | 0.0389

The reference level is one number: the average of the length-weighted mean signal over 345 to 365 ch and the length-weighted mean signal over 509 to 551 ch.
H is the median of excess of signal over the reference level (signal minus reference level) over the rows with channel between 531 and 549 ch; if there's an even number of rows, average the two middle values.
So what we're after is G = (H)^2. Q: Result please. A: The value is 0.6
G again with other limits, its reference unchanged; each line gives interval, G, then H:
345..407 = 0.1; -0.3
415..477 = 0.2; 0.4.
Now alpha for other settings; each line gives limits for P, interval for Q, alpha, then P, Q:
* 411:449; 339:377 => 0.96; 412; 381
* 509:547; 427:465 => 0.99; 424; 413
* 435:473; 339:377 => 0.96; 410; 381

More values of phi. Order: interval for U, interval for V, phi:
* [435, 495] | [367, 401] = 0.053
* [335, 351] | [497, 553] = 0.047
